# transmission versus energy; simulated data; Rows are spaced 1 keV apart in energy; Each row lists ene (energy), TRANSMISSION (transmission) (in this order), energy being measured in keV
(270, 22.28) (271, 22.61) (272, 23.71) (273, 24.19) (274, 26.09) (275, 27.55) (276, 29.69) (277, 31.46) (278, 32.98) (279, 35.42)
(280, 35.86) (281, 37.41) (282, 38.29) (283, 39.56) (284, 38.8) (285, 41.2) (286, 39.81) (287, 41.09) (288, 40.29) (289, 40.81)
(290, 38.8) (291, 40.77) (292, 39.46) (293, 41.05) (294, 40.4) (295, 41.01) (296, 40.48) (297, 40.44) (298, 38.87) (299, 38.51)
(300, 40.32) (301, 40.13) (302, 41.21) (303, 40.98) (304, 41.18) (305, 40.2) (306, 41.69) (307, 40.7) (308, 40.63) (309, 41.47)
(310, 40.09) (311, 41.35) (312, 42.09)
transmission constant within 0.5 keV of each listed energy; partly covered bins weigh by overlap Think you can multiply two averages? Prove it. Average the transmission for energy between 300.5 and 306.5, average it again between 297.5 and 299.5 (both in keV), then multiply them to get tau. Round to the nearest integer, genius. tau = 1582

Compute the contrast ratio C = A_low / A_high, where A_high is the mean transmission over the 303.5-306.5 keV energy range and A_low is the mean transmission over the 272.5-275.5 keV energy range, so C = 0.63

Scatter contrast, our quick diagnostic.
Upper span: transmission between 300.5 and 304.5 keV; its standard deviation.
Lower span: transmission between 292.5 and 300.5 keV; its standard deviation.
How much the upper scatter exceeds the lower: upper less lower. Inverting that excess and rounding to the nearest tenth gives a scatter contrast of -2.3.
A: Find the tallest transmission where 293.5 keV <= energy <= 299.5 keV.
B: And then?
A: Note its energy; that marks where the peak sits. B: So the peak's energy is 295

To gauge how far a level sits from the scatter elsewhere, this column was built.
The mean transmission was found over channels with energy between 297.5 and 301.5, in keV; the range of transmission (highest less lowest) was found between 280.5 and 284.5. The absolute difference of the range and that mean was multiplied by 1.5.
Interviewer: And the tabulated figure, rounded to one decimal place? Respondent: 56.0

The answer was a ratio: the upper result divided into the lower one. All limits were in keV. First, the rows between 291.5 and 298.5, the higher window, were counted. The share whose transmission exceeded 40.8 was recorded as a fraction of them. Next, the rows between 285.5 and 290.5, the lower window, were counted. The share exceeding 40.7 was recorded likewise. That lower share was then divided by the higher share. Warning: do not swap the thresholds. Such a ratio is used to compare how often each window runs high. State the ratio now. 1.4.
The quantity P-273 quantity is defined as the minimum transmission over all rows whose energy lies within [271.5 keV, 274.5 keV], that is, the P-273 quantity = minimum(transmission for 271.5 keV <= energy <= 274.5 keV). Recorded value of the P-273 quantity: 23.71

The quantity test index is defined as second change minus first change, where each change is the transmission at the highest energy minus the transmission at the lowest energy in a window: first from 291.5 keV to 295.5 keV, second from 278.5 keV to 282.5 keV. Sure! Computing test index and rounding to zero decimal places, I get 1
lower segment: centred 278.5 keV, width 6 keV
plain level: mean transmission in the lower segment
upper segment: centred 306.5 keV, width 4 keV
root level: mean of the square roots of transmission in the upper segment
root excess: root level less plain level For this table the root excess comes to -27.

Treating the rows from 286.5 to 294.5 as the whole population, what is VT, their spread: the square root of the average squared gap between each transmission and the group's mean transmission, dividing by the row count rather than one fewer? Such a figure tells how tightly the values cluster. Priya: 0.76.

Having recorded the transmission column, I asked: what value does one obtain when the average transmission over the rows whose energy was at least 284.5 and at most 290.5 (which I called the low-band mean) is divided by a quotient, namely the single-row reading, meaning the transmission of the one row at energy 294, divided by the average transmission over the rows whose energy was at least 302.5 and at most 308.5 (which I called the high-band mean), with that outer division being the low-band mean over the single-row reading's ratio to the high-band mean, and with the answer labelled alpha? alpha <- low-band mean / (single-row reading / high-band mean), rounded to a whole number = 41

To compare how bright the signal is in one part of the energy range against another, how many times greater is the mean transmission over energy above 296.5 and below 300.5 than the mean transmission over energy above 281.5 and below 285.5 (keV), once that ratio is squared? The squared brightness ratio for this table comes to 1.00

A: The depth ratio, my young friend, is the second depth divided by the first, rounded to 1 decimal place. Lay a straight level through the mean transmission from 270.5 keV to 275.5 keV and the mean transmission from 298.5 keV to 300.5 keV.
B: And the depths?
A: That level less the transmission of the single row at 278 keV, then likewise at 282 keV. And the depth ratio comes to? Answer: 1.6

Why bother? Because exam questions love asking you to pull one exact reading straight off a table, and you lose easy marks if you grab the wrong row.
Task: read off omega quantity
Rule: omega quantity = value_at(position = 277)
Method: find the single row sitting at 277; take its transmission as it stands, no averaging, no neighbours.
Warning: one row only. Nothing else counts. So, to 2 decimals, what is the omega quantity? 31.46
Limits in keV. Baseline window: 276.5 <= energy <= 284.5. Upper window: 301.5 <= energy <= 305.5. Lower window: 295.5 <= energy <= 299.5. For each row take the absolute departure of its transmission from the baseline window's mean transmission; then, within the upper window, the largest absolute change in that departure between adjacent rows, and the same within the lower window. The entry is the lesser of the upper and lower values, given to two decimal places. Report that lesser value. 0.98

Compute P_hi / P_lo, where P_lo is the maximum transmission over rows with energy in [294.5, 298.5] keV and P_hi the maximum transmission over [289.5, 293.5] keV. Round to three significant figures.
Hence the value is 1.00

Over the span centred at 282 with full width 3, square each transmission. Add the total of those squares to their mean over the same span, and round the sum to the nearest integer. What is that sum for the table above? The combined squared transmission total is 5908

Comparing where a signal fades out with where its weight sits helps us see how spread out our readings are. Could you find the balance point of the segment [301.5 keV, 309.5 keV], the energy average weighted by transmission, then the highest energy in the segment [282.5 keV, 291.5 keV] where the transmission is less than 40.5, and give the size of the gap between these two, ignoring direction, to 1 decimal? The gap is 15.5 keV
